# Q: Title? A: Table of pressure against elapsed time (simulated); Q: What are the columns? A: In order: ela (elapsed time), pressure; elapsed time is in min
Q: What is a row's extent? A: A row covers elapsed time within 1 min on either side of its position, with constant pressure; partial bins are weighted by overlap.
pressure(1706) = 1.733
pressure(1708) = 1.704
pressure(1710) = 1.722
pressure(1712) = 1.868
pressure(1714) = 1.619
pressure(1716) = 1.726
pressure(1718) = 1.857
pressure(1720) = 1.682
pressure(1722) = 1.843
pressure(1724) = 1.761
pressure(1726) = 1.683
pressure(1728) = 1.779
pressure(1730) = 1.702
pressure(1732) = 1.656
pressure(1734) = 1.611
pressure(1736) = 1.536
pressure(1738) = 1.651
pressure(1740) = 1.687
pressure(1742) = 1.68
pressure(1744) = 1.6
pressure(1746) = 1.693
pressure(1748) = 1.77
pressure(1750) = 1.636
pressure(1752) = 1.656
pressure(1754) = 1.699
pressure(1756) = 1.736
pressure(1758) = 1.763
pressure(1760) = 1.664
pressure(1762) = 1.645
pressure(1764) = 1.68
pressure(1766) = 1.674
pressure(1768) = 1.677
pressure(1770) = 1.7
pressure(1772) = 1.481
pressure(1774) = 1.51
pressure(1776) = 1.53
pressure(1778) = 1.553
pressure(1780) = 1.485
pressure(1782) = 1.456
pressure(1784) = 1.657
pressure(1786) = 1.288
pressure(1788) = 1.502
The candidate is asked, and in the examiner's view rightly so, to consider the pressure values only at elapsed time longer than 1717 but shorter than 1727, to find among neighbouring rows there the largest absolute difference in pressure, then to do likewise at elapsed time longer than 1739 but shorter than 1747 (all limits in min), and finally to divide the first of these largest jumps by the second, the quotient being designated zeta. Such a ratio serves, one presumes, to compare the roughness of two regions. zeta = 1.9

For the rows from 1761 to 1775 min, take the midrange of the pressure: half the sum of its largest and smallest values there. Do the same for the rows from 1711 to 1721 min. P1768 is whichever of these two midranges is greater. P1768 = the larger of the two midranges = 1.74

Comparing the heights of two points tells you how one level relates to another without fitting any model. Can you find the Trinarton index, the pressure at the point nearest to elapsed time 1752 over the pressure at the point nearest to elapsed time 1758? 0.94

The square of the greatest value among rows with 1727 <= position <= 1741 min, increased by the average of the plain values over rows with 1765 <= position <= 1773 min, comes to 4.80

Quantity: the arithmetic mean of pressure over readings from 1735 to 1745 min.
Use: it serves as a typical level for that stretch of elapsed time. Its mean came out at 1.63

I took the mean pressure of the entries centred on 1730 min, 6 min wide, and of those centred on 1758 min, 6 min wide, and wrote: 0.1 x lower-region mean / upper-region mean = 0.099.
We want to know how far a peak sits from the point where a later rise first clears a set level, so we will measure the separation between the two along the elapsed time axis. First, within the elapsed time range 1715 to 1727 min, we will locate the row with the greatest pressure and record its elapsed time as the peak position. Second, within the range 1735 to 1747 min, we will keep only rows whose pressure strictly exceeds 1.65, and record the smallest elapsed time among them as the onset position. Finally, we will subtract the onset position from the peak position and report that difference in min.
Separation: -20 min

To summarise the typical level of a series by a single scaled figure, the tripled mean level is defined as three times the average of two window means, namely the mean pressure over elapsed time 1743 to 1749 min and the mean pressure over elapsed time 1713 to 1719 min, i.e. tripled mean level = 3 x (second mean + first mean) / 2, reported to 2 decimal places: 5.13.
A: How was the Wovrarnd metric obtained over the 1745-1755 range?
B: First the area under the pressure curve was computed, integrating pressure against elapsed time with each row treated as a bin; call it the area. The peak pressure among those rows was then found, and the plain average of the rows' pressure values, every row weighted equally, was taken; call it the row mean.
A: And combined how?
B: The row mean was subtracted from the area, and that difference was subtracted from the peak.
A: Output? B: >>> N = -13.4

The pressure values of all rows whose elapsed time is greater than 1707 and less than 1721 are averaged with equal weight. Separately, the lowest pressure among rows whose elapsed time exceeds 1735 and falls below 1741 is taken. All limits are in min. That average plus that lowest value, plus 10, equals 13.3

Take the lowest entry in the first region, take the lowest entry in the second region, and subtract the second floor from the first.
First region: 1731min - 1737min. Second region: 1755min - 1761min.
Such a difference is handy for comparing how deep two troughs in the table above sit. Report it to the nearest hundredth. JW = -0.13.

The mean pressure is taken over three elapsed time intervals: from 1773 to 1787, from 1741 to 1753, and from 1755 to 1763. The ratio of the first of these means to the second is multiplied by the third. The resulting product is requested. 1.52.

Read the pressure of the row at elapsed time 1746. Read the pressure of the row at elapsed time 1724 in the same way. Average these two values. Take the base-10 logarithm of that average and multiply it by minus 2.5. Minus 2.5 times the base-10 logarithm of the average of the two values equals -0.59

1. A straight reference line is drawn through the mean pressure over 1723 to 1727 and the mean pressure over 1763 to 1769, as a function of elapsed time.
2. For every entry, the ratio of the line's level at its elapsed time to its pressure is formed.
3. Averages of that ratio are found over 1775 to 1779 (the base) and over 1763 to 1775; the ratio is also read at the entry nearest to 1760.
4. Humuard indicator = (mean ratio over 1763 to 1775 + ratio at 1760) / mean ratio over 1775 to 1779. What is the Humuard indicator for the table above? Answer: 1.90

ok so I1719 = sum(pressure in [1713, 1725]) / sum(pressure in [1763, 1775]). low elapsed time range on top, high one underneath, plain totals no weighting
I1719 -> 1.08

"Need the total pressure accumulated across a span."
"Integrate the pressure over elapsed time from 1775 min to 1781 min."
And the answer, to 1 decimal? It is 9.1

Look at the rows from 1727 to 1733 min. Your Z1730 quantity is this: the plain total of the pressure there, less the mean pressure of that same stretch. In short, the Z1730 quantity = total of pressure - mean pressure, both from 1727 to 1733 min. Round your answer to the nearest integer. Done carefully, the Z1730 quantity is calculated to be 3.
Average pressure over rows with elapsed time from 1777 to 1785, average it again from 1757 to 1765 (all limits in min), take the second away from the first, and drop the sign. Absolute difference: 0.15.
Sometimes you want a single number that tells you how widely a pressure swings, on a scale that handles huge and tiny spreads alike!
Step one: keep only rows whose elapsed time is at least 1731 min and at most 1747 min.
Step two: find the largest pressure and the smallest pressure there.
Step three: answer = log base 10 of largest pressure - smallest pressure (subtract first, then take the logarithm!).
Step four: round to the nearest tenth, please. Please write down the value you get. -0.8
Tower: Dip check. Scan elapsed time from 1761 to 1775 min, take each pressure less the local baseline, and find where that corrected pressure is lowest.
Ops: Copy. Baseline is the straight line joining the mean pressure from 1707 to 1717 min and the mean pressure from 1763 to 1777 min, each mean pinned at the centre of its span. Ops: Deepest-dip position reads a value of 1772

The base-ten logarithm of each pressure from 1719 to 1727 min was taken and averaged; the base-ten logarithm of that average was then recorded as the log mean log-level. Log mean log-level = -0.62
